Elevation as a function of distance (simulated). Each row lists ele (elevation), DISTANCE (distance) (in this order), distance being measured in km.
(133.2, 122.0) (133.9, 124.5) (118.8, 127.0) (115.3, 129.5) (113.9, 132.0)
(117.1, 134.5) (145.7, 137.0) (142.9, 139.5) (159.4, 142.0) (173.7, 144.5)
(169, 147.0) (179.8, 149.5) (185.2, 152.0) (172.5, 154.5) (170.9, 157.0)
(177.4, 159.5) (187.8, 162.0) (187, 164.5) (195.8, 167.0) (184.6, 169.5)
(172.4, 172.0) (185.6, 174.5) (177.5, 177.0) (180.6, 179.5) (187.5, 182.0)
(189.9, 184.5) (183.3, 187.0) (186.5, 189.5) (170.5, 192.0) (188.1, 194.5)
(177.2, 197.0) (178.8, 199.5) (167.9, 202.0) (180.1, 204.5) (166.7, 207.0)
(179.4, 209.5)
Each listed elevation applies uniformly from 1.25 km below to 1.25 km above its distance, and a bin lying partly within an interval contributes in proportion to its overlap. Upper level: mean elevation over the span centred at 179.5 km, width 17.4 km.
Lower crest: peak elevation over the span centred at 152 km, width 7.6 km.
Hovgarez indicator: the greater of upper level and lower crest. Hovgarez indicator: 185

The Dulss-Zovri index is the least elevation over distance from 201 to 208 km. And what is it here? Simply 166.7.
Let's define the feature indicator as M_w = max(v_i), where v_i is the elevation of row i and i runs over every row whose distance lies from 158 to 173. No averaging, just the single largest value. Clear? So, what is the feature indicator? 195.8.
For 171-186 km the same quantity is 189.9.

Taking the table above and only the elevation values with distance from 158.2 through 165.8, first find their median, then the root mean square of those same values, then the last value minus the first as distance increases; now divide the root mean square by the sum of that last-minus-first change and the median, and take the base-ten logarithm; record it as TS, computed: -0.03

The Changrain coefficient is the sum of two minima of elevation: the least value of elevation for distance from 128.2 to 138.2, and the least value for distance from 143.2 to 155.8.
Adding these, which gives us 283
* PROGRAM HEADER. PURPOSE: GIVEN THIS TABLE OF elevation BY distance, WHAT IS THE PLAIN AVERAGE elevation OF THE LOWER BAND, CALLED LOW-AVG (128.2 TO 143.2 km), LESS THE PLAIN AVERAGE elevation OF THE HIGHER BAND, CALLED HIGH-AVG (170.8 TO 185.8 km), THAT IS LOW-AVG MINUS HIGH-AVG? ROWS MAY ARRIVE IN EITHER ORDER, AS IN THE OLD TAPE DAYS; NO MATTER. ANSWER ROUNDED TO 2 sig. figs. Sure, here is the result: -50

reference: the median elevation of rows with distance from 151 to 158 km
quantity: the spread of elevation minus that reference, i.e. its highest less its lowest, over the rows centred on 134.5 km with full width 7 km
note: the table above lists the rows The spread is 32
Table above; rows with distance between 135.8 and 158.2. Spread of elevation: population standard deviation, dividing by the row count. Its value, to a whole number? 14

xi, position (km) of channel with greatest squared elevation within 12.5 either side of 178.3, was 167.0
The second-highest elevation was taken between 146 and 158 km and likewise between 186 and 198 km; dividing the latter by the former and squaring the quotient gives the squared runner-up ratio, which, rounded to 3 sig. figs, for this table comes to 1.08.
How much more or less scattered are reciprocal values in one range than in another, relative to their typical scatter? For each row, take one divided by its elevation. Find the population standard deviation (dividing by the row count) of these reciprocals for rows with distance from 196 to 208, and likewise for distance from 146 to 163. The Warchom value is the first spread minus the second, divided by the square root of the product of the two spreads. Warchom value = -0.10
